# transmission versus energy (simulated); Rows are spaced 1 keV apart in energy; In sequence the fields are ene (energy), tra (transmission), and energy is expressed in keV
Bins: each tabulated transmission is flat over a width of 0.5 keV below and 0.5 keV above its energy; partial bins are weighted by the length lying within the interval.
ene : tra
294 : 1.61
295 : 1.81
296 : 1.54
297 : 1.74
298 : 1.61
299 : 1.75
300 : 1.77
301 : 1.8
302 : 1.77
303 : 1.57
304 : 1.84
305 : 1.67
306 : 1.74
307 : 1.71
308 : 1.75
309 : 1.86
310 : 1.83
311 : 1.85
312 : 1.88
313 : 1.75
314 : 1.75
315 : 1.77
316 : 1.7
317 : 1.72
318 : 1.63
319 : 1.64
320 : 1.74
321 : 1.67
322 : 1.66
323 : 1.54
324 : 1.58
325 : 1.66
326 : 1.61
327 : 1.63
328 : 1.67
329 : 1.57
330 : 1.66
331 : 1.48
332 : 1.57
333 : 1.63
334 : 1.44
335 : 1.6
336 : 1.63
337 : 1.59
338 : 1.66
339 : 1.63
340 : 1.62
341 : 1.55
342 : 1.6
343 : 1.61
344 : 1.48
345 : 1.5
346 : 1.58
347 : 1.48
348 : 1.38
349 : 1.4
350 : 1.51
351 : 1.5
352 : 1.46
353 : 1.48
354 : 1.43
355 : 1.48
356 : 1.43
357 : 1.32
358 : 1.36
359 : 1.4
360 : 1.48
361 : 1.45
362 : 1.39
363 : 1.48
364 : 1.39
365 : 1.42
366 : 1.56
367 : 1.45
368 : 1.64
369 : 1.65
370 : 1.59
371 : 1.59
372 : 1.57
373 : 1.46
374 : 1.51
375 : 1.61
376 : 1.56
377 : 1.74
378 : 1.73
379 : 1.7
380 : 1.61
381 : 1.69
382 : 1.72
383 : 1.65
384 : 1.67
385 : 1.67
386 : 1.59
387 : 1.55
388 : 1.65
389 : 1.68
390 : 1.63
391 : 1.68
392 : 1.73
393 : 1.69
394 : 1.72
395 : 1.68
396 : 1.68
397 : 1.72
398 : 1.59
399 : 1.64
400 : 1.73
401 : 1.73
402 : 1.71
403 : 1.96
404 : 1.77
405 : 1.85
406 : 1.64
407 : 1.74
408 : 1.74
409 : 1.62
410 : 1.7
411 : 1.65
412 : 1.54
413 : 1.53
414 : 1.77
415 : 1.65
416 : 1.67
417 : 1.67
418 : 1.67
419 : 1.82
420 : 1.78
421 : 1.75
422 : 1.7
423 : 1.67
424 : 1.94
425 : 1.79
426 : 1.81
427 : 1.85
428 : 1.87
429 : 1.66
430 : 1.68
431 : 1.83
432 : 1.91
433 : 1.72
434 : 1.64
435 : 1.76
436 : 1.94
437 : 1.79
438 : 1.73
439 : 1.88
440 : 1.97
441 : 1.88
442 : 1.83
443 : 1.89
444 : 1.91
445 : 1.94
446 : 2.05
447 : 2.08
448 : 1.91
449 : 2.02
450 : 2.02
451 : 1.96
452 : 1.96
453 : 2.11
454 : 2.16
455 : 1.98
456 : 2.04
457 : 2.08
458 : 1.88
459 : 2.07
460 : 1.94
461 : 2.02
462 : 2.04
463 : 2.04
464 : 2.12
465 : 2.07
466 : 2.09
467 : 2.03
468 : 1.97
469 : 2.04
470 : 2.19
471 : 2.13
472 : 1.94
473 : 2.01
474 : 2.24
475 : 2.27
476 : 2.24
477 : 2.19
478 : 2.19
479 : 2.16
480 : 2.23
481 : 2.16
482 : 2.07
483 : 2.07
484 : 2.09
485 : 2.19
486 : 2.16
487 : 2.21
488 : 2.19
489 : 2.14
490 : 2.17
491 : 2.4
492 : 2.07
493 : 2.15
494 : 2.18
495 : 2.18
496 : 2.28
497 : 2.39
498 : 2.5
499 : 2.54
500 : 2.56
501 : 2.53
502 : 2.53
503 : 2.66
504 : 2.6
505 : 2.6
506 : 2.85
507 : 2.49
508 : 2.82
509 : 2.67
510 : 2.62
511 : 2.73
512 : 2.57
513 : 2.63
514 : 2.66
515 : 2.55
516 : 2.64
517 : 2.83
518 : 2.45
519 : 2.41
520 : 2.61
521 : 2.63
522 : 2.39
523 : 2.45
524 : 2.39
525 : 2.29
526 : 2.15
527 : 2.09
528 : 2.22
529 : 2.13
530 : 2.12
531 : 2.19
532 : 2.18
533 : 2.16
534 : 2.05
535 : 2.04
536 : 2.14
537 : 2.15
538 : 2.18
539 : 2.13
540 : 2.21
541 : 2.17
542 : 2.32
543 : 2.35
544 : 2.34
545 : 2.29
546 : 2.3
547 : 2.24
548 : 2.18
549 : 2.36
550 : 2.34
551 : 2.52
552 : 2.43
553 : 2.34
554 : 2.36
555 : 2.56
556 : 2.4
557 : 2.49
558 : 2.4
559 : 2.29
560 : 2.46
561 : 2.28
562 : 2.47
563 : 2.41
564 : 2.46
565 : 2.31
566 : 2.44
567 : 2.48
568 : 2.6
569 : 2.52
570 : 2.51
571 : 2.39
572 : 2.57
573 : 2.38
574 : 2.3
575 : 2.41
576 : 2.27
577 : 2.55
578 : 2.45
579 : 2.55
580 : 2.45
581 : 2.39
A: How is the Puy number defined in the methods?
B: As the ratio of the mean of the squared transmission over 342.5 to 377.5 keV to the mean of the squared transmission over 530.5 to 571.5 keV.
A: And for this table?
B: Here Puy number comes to 0.41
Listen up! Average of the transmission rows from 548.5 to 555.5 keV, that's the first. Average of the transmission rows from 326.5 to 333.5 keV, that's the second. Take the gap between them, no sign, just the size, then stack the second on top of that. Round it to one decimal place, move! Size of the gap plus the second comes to 2.4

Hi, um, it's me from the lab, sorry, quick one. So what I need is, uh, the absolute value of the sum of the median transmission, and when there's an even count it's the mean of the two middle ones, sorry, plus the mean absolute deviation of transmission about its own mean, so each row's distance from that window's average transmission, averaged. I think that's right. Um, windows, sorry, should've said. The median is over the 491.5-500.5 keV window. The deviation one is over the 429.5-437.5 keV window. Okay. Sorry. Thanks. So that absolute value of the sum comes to 2.36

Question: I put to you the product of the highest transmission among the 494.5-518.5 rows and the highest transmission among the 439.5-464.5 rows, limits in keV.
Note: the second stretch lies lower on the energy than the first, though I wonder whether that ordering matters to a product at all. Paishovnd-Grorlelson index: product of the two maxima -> 6.2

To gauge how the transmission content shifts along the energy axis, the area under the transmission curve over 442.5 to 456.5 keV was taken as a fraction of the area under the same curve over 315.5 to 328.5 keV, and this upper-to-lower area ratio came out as 1.3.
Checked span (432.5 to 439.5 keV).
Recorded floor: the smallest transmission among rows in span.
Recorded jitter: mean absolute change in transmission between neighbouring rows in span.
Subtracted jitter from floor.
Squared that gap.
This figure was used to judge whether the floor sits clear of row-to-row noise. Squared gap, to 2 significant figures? 2.3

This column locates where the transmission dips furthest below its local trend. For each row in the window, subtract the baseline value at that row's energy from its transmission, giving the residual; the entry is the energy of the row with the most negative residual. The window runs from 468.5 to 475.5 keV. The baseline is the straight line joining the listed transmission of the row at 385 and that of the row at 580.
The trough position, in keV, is 472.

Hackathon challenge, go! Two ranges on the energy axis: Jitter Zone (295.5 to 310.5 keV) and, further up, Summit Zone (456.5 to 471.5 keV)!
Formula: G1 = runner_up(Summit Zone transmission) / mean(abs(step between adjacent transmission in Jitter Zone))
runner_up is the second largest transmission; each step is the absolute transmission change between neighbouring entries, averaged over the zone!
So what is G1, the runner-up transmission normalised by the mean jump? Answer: 20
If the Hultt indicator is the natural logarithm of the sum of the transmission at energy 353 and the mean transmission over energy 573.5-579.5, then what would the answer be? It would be 1.36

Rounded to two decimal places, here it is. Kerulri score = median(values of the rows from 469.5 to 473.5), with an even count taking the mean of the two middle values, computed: 2.07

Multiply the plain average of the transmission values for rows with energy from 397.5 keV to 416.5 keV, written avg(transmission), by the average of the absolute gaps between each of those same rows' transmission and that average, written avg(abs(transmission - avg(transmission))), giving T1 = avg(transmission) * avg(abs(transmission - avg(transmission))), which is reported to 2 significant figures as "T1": 0.13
